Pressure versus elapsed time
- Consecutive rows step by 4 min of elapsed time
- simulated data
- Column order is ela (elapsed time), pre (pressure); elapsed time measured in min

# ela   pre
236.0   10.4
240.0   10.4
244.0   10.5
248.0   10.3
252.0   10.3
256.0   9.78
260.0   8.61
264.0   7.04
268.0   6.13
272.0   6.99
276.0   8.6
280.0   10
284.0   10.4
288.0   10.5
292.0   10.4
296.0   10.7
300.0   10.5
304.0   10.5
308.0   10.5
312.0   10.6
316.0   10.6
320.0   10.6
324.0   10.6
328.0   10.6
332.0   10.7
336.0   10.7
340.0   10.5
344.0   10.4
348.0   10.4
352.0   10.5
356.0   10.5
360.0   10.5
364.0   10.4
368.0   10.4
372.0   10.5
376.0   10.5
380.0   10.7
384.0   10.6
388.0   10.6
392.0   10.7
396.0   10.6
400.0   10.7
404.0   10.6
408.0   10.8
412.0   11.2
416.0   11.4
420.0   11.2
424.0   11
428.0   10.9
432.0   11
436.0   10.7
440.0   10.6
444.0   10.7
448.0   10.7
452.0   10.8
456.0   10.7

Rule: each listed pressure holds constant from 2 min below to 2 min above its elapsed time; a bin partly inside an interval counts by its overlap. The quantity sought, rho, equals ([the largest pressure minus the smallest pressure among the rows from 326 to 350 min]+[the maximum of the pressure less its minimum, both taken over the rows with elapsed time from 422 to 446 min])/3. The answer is 0.23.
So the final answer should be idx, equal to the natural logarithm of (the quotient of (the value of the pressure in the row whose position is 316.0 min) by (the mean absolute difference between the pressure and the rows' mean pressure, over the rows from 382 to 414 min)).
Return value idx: 4.3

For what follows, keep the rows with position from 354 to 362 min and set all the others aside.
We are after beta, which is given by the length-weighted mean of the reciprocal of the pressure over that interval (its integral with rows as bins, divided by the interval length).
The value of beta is 0.0952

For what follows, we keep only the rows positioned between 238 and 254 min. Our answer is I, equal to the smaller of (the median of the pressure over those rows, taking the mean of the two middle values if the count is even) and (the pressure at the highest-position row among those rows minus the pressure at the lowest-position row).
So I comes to -0.1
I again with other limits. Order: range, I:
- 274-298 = 2.1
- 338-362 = 0.0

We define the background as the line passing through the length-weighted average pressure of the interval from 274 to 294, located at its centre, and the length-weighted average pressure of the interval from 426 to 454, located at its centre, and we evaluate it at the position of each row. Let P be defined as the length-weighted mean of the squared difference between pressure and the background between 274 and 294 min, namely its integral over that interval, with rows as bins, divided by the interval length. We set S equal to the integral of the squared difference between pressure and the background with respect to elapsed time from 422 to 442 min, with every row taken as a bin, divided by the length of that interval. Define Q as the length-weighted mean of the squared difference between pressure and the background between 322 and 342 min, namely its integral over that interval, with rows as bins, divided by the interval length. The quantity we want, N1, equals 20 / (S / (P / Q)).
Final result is 1218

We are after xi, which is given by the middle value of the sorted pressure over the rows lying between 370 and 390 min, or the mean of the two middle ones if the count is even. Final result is 10.6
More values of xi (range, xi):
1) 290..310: 10.5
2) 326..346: 10.6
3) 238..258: 10.3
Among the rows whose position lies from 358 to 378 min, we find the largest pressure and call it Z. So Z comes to 10.5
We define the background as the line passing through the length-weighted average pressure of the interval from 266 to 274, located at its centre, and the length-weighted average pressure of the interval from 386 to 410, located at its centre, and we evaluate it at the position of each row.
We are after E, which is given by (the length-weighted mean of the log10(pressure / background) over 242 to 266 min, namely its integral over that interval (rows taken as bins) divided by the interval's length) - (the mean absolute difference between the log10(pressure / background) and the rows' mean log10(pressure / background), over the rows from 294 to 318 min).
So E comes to 0.18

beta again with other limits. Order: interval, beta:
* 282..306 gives 0.0952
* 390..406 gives 0.0939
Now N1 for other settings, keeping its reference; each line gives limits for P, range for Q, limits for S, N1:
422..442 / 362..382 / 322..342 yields 458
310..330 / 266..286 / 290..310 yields 4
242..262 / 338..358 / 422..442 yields 8197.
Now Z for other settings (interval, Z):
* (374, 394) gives 10.7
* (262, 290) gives 10.5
